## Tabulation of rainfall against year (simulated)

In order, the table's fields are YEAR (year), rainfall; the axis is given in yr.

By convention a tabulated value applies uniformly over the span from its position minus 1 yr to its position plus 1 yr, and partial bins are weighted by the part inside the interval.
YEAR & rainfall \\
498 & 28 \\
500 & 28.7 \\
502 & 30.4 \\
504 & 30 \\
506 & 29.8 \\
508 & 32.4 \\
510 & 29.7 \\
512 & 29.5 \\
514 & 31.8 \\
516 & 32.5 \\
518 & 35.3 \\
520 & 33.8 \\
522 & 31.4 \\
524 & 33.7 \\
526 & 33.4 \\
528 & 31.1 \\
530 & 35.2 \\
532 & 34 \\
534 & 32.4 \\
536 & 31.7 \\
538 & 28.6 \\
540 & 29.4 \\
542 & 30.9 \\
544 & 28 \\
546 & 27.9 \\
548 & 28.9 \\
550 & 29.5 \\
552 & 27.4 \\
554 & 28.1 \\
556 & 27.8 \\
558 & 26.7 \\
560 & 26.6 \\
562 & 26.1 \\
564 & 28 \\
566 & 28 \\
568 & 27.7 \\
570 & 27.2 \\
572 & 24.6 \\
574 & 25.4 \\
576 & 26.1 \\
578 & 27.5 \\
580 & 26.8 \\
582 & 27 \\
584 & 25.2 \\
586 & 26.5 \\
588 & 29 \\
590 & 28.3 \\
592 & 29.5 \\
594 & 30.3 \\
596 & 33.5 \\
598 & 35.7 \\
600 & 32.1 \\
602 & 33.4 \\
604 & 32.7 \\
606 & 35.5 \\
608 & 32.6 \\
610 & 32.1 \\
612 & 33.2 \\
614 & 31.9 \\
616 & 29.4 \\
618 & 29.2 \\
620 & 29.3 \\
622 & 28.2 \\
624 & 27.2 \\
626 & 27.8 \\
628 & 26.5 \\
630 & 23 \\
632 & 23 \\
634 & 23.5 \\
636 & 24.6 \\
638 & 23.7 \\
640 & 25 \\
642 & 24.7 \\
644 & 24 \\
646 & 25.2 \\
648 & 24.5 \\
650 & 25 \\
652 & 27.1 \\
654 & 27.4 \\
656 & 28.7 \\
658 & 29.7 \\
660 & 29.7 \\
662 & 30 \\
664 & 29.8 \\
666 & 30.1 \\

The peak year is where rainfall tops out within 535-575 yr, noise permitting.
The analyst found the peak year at 536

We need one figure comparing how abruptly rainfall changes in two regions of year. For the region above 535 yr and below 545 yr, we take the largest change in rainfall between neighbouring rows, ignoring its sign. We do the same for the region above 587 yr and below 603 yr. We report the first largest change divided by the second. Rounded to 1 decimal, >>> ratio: 0.9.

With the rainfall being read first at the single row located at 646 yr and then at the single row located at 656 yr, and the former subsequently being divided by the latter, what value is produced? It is 0.88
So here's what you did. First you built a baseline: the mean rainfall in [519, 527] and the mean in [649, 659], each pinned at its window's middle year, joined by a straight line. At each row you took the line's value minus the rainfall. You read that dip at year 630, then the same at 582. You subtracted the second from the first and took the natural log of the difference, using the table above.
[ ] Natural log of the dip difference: 0.69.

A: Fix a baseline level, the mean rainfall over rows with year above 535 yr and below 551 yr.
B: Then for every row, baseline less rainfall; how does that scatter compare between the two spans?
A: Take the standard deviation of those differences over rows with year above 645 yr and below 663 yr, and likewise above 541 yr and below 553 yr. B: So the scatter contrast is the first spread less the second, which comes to 0.9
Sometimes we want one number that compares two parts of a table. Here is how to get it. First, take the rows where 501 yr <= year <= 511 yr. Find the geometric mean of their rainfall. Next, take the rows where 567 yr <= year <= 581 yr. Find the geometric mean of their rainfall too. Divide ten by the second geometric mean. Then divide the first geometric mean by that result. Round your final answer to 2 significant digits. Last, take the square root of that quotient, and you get 9.0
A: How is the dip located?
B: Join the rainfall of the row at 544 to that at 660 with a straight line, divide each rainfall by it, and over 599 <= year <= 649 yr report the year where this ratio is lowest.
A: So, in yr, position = 632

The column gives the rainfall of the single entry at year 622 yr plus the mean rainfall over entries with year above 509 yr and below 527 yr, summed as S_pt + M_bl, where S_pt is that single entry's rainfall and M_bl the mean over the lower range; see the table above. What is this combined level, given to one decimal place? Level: 60.5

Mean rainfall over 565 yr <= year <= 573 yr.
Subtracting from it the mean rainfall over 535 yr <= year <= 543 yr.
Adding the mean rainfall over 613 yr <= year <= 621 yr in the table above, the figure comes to 26.7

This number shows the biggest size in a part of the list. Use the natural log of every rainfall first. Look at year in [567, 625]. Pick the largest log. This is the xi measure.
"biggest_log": 3.58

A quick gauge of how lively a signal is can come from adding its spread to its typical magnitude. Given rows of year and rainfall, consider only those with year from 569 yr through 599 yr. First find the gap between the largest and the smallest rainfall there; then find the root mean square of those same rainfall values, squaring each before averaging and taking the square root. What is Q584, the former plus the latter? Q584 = 39.4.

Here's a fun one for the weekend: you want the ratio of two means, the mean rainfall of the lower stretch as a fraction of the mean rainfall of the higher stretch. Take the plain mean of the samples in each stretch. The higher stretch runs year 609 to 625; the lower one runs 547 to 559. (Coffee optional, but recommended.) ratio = 0.93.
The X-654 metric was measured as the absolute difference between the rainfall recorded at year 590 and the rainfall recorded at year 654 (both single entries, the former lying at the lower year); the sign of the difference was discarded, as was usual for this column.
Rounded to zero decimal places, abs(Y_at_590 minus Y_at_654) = 1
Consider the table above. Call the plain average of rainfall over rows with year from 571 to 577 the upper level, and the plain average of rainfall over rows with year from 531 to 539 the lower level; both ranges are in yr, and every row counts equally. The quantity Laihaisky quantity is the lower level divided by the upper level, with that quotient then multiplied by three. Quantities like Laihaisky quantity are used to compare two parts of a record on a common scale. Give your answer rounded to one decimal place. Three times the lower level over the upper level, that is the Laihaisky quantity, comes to 3.7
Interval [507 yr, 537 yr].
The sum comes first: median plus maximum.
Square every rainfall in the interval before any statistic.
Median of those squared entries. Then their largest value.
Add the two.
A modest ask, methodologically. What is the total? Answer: 2296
